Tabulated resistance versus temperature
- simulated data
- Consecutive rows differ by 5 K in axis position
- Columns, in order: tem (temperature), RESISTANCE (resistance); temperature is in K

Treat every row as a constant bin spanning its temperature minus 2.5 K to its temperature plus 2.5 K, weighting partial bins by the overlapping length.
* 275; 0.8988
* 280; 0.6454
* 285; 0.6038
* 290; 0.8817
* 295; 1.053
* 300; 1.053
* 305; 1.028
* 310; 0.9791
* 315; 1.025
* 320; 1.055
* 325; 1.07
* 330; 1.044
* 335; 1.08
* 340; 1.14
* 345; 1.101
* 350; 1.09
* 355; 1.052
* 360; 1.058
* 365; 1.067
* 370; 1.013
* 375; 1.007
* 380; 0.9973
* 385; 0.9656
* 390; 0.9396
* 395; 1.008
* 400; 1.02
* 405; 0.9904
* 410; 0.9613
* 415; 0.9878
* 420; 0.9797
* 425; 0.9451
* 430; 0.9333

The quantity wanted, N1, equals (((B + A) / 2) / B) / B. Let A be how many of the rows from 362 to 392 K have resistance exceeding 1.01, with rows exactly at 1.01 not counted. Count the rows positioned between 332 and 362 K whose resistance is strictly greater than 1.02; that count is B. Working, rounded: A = 2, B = 6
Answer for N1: 0.111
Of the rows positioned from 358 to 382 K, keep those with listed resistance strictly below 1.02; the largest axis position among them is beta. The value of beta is 380 K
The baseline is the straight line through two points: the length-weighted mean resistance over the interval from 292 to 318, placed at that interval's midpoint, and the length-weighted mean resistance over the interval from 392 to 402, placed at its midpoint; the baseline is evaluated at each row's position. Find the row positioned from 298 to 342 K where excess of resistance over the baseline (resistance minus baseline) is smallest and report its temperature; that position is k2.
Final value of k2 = 310 K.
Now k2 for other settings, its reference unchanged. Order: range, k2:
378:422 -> 390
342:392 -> 390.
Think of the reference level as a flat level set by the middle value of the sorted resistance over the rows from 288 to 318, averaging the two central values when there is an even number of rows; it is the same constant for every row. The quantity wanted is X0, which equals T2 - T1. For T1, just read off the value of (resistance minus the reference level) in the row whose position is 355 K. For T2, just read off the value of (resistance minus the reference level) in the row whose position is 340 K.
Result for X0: 0.09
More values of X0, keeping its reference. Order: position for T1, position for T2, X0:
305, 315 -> 0.00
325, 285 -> -0.47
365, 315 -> -0.04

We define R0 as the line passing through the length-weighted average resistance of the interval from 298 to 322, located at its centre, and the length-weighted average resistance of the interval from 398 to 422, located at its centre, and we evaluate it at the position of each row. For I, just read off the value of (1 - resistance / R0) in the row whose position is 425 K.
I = 0.037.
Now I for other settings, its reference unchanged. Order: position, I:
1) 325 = -0.048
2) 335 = -0.062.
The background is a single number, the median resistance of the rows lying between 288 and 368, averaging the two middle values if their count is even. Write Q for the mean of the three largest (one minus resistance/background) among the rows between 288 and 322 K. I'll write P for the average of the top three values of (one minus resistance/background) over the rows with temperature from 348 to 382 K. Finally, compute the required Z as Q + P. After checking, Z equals 0.13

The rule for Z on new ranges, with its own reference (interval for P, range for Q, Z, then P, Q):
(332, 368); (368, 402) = 0.08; 0.00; 0.082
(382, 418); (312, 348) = 0.11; 0.09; 0.012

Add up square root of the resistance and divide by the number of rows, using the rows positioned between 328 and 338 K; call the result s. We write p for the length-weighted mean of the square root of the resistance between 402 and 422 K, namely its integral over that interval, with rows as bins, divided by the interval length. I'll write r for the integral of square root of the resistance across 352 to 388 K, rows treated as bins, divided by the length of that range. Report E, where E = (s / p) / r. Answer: 1.03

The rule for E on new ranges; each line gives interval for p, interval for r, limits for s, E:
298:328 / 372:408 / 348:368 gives 1.02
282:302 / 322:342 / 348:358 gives 1.06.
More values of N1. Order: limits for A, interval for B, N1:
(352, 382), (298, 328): 0.180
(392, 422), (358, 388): 0.375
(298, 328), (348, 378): 0.281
